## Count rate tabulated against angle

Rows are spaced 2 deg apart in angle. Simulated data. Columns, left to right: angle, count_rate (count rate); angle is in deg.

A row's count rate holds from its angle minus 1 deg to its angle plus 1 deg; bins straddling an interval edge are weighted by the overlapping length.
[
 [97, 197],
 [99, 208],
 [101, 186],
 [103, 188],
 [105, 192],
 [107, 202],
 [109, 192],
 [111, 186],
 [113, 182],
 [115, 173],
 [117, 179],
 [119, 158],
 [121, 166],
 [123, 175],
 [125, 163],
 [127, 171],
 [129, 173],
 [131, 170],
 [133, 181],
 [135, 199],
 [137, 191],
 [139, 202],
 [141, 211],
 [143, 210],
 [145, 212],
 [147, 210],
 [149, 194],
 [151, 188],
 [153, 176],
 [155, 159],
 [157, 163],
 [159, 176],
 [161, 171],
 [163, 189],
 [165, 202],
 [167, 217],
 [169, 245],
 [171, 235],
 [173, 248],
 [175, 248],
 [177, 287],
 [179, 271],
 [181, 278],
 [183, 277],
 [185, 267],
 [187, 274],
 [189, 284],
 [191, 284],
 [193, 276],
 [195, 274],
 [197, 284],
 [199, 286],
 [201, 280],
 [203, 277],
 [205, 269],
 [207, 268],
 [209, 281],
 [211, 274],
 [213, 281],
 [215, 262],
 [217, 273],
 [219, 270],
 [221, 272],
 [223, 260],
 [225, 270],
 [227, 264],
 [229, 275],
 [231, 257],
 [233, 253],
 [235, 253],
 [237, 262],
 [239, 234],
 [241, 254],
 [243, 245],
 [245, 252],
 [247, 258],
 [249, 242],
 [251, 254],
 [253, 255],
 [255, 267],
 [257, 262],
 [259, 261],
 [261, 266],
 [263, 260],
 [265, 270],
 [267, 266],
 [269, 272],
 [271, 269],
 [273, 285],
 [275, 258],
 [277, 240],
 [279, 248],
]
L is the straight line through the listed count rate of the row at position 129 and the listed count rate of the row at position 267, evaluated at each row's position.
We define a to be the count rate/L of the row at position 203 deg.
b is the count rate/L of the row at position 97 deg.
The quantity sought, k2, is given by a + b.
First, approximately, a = 1.24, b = 1.30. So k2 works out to 2.54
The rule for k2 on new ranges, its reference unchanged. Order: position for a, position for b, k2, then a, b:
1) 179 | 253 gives 2.31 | 1.31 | 0.99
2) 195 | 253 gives 2.25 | 1.26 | 0.99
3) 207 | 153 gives 2.12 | 1.19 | 0.93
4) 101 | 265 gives 2.23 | 1.21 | 1.02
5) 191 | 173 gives 2.55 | 1.32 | 1.22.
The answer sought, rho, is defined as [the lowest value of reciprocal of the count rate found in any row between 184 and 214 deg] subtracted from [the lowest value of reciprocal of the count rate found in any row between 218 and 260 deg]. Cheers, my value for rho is 0.0001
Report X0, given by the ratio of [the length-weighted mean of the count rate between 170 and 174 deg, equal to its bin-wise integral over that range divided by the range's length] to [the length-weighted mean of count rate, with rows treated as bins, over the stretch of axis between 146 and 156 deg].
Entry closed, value 1.30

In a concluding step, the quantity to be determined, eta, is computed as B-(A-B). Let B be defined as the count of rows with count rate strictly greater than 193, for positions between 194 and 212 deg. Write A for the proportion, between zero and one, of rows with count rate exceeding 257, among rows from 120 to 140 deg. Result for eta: 18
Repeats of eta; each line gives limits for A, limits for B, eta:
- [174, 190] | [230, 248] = 17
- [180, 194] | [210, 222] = 11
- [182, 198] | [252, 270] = 17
